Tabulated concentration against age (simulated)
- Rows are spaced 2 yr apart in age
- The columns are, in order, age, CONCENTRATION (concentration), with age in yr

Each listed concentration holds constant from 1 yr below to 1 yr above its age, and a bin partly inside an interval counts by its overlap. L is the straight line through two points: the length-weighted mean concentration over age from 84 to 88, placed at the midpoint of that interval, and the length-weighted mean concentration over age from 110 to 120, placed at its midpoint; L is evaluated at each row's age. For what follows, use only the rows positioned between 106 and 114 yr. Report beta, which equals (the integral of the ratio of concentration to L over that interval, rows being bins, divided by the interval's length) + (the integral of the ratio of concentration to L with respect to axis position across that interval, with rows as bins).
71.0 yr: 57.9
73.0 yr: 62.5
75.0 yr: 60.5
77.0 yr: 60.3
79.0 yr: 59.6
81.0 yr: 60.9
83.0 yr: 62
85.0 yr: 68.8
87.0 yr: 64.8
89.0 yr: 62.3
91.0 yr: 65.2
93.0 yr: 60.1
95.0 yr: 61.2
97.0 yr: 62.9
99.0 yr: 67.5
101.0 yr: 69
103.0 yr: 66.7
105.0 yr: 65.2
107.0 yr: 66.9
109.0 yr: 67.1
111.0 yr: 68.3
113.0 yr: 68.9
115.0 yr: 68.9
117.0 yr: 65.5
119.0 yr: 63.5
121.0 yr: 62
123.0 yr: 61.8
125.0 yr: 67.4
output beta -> 9.11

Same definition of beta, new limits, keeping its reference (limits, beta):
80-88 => 8.64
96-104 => 8.95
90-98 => 8.39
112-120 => 8.96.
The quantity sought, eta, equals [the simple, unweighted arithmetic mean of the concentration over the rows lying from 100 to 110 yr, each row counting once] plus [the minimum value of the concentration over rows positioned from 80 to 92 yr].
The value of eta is 128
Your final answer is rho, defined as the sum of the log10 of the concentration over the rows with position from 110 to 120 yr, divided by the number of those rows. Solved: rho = 1.83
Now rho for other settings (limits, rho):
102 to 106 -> 1.82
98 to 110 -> 1.83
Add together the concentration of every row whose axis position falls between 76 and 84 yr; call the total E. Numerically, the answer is 243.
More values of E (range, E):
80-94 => 444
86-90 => 127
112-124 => 391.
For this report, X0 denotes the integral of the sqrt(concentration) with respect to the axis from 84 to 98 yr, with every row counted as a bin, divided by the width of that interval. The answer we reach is 7.97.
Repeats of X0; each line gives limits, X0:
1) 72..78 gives 7.82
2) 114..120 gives 8.12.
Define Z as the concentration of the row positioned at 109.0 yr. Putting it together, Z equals 67.1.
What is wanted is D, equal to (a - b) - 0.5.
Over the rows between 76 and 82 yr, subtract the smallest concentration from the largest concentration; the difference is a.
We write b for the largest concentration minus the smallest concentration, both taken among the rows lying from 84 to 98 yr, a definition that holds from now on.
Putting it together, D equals -8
